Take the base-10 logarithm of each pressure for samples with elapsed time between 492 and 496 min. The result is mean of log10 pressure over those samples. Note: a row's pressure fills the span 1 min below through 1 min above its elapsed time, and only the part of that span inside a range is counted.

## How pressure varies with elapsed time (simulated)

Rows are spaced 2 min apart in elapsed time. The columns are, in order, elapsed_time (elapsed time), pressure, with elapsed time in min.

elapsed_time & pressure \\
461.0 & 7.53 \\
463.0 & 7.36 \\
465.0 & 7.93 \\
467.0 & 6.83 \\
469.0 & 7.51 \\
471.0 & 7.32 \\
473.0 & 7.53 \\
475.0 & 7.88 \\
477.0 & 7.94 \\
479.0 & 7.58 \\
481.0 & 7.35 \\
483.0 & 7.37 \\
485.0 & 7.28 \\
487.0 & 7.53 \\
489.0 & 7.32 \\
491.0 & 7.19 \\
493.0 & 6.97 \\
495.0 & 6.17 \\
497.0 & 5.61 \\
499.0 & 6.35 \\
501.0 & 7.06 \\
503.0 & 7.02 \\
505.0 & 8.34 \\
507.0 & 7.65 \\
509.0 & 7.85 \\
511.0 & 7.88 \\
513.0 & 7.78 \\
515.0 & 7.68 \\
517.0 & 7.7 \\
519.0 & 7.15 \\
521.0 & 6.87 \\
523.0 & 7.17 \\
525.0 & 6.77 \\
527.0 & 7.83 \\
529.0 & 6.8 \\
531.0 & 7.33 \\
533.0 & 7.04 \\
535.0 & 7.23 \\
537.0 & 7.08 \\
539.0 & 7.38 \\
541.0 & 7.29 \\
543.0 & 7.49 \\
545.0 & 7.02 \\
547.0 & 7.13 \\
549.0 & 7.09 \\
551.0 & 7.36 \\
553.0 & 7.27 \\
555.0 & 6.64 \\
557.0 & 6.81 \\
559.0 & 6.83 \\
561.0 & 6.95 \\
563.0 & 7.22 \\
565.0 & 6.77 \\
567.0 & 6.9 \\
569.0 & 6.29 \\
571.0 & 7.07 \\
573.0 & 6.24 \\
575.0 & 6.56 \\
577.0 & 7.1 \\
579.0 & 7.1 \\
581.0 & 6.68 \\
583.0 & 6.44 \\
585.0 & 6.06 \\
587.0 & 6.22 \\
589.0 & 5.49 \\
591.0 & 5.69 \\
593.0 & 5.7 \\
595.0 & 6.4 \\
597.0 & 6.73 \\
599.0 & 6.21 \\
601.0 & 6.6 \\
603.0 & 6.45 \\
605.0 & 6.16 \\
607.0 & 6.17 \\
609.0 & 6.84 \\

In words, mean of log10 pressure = 0.817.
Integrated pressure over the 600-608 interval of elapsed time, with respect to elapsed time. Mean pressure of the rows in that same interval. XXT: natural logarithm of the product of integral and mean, 5.77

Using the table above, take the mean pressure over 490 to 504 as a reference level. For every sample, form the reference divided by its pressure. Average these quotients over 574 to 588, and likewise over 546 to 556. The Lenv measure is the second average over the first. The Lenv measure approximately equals 0.93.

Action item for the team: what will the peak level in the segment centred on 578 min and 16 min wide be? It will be 7.1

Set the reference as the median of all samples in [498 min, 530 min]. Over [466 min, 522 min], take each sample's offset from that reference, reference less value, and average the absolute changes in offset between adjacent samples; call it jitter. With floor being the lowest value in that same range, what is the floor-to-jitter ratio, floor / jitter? 16.6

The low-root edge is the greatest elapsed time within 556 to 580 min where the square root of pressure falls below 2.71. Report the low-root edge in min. 579.0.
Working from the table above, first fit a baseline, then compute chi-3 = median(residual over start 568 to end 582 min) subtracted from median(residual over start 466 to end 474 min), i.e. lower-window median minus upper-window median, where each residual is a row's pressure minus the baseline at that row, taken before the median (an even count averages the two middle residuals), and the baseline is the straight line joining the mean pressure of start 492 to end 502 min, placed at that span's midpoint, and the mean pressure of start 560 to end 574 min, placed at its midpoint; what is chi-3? 1.3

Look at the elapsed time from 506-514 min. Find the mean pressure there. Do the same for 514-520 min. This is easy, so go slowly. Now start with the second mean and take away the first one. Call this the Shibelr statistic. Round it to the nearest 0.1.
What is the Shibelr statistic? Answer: -0.3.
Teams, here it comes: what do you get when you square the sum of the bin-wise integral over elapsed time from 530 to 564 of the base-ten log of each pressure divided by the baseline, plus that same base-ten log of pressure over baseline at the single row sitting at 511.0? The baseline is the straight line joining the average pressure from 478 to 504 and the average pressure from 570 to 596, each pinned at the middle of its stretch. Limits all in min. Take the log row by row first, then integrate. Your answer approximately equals 1.37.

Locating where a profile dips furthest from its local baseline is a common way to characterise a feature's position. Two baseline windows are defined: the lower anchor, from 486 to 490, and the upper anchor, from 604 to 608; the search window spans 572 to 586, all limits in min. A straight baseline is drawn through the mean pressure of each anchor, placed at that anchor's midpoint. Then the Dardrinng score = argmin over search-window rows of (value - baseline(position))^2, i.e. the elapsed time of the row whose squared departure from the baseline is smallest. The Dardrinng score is 583.0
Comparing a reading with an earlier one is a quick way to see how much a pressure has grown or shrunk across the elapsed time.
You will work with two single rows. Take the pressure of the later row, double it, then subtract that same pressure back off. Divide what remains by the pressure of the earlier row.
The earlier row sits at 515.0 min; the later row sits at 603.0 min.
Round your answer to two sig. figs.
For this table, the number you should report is 0.84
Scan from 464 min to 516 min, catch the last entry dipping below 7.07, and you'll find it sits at 503.0 min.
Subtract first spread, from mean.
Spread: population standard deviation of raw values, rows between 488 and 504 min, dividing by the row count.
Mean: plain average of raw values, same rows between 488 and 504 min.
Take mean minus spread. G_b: 6.2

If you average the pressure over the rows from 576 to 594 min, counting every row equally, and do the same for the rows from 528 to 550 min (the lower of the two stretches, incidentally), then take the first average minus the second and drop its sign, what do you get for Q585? 0.90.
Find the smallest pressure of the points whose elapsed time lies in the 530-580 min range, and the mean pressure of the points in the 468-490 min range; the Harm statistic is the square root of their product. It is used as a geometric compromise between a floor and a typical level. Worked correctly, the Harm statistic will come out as 6.85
